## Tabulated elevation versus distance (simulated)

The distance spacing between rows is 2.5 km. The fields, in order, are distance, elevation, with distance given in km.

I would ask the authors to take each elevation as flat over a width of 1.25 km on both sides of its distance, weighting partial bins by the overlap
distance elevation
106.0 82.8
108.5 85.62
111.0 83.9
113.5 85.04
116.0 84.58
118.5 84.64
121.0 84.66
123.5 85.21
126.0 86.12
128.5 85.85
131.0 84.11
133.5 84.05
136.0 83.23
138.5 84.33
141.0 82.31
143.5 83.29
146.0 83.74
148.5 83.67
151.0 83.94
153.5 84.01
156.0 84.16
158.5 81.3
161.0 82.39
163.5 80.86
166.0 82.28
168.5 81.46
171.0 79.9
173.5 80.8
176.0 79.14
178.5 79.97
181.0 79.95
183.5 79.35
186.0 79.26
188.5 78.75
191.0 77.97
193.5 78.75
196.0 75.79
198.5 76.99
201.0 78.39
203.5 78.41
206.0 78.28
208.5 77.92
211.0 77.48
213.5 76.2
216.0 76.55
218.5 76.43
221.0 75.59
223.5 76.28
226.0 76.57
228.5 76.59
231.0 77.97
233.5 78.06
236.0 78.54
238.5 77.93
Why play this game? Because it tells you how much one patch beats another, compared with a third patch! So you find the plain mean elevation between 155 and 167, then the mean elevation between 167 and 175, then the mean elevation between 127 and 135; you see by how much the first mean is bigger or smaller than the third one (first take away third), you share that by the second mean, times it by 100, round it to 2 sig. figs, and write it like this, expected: -3.1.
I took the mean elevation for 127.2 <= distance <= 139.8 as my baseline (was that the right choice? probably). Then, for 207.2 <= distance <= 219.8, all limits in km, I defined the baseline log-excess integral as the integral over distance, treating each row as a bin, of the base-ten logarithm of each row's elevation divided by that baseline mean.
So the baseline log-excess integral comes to -0.50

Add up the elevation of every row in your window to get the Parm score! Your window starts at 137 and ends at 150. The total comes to 417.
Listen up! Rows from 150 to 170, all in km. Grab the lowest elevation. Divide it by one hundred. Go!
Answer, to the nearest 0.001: 0.809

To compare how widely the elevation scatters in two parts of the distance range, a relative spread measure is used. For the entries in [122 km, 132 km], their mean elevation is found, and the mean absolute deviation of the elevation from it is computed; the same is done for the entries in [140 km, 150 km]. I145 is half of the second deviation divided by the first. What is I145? 0.36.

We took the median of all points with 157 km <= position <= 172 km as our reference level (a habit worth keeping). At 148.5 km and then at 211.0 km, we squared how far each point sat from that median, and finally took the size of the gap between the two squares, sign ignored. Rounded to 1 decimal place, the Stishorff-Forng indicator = 10.0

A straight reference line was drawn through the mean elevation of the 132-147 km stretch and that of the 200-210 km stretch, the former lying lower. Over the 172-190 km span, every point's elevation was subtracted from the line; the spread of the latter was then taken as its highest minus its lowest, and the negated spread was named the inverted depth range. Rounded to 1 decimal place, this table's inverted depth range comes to -1.5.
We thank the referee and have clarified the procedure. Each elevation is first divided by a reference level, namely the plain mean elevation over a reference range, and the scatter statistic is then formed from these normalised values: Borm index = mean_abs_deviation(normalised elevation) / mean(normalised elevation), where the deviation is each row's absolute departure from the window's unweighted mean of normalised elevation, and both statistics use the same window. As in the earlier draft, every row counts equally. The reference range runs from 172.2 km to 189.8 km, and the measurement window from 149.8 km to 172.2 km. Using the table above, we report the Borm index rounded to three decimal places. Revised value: 0.015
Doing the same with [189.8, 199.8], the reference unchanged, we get 0.013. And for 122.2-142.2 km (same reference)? 0.012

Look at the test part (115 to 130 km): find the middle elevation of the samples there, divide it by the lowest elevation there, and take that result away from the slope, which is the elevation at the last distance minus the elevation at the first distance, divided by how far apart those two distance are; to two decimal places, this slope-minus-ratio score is -0.90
